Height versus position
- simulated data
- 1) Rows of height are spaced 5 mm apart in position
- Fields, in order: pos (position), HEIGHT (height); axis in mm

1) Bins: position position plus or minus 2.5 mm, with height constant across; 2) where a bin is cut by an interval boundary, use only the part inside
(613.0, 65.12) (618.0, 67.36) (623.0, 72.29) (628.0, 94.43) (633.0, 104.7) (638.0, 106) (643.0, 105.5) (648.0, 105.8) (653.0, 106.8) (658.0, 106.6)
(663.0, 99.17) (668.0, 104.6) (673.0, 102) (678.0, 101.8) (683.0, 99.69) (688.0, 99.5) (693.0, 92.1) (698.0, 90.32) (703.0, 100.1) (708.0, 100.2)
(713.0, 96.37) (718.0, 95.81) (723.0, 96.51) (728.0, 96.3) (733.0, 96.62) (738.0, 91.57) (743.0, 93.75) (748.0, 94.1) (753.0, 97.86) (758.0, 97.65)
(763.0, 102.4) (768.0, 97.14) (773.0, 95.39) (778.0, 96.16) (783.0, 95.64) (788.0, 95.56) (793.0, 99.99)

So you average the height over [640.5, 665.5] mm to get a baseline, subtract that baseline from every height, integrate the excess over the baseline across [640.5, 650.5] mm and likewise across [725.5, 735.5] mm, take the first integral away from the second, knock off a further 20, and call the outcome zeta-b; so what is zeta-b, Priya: -112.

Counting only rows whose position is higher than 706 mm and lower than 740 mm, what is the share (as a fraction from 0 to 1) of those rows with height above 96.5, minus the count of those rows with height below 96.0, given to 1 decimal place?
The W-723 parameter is -1.6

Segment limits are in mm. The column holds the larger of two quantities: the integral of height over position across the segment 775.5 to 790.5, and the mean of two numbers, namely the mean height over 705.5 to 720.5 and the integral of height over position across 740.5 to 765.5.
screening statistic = 1437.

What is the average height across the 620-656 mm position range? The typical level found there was 99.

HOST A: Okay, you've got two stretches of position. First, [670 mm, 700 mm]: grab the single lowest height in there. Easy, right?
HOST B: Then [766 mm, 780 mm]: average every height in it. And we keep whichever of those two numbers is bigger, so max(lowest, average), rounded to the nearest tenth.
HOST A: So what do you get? 96.2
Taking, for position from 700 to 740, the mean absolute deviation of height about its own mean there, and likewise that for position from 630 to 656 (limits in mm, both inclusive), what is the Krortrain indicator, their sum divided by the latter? 4.3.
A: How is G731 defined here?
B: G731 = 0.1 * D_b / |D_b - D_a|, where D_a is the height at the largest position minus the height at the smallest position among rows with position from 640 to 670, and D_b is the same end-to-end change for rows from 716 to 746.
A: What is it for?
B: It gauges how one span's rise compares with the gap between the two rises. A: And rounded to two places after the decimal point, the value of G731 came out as -0.18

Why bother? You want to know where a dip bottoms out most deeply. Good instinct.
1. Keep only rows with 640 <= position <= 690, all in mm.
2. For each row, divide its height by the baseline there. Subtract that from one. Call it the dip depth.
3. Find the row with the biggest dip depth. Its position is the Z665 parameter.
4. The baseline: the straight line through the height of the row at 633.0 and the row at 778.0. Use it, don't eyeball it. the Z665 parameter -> 663.0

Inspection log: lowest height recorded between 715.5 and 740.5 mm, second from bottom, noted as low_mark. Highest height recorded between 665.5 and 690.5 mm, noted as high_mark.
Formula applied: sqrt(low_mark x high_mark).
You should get 100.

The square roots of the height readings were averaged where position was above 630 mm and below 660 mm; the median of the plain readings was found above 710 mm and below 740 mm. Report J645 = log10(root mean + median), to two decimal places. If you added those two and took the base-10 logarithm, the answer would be 2.03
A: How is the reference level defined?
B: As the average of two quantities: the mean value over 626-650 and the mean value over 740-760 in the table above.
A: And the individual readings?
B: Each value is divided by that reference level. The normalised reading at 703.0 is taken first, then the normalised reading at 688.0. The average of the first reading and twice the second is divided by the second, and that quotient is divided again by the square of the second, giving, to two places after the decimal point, 1.50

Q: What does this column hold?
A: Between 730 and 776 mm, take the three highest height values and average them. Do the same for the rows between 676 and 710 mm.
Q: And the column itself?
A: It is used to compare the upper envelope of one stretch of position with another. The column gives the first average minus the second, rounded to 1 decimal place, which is -1.4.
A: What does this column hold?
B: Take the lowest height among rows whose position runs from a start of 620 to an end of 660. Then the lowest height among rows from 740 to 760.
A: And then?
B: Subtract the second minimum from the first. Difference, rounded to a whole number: -21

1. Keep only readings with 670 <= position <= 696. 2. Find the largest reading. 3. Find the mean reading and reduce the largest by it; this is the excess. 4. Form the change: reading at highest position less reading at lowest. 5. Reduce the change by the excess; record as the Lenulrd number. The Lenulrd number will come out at -13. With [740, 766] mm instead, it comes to 3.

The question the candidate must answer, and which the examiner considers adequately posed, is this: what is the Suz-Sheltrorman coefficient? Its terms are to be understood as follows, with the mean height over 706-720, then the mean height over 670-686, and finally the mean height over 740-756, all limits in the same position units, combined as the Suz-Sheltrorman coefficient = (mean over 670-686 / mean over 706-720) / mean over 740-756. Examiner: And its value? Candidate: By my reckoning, 0.0109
